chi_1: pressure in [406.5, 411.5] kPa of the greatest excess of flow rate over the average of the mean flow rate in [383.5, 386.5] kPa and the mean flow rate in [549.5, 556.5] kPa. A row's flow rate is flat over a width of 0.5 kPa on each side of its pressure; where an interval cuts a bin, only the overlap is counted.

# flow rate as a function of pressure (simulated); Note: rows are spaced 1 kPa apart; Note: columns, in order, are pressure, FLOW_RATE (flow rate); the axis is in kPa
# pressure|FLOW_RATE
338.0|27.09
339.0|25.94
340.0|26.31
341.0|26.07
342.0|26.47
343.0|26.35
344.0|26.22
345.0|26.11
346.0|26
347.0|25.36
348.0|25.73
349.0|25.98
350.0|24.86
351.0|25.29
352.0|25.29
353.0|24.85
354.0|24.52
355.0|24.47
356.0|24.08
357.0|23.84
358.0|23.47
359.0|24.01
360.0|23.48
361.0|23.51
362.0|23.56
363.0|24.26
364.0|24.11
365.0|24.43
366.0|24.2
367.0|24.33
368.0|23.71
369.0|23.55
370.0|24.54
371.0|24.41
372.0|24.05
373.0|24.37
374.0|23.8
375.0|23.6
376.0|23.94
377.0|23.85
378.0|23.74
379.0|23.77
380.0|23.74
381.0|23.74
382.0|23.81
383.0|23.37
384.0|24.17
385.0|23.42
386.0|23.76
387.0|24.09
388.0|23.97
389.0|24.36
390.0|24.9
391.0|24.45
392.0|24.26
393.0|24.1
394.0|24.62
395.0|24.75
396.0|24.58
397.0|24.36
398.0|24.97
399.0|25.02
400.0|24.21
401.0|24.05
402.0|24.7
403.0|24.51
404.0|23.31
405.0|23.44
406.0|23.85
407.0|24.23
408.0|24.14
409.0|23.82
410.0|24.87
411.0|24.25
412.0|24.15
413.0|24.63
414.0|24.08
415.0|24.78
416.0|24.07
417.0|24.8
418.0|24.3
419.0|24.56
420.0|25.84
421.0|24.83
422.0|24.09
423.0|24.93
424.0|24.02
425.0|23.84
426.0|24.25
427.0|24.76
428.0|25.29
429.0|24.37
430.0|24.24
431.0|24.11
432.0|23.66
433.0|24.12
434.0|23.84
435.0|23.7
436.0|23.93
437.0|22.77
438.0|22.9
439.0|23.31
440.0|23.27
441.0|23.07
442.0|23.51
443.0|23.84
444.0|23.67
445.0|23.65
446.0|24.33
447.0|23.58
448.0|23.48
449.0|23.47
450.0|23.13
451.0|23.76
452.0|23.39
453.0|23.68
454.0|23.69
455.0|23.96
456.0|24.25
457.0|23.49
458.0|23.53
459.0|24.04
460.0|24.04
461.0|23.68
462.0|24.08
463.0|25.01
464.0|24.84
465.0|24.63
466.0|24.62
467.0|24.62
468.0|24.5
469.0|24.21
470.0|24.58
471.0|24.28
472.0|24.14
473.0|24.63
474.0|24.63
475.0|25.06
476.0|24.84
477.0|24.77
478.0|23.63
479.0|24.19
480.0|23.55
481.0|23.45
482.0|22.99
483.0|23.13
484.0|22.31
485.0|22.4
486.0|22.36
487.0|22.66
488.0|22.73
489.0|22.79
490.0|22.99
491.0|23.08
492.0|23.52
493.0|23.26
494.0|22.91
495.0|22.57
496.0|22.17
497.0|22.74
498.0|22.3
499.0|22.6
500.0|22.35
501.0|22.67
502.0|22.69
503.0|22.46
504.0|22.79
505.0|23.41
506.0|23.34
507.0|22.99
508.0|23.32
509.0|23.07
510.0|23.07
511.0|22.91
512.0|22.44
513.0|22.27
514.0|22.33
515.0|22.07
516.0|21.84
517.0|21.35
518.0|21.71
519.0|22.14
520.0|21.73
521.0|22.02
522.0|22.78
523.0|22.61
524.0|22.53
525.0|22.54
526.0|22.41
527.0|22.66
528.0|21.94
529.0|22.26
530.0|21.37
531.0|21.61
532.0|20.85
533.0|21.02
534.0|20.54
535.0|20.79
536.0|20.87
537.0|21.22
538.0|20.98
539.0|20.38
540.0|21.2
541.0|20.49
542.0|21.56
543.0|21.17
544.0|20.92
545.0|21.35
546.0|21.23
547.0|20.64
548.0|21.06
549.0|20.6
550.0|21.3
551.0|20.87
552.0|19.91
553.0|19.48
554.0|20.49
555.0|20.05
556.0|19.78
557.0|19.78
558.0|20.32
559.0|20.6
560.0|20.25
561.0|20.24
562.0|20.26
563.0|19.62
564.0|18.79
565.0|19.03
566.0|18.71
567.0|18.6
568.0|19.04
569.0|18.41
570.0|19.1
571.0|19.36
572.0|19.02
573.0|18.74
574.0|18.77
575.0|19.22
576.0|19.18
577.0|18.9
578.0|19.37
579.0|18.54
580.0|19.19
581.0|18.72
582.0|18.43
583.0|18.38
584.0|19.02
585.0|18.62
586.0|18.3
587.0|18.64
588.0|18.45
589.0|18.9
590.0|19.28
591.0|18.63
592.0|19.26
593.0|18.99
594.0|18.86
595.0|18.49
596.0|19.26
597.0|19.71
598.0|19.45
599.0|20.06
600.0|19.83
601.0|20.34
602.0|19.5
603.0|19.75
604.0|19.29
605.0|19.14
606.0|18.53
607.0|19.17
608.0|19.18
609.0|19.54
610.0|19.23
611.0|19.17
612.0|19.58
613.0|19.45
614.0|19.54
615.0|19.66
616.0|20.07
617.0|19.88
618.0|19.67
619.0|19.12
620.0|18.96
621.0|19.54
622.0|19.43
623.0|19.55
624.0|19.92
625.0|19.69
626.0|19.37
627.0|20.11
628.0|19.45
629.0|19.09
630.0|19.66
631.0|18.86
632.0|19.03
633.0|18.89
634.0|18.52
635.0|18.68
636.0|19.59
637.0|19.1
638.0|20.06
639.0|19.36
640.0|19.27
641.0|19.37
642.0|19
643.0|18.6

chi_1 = 410.0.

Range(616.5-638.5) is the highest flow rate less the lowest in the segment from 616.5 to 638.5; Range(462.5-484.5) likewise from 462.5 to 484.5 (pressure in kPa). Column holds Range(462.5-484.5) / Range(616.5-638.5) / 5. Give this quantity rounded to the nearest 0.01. 0.35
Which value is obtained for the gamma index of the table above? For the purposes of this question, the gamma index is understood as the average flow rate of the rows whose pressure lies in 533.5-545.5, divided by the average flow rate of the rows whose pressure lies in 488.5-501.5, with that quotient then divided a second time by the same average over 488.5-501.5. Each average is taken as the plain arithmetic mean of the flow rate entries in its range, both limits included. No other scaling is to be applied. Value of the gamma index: 0.0404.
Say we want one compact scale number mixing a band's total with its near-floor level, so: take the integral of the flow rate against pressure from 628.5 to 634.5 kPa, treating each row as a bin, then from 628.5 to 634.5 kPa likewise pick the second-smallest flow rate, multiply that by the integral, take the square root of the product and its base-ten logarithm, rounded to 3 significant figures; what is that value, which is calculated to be 1.67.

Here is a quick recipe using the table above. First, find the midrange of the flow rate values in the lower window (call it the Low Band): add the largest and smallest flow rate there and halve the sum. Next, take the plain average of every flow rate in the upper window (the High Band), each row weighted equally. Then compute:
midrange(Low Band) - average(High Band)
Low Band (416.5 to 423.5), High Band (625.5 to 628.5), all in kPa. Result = 5.32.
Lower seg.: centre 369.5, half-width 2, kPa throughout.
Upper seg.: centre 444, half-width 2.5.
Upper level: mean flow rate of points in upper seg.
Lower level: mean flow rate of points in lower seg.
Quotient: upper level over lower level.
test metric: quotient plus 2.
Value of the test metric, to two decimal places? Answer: 2.99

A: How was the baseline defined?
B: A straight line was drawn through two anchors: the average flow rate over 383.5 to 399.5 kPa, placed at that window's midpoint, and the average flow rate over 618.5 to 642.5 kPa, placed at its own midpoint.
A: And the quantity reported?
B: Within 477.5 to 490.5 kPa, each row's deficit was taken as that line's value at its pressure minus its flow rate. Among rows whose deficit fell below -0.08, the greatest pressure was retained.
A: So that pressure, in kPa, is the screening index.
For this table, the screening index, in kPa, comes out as 490.0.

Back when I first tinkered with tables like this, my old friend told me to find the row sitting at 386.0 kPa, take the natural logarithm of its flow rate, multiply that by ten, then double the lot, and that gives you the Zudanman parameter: 63.4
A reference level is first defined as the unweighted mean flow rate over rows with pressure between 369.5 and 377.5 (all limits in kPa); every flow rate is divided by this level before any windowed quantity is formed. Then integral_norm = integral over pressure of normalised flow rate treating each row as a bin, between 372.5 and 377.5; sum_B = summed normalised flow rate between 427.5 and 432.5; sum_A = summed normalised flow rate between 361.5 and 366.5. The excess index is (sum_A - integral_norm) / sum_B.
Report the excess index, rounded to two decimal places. 0.01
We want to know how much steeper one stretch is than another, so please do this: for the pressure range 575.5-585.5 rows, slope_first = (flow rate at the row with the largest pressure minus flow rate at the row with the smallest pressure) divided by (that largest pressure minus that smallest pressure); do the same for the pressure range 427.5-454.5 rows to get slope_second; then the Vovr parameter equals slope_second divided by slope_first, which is 1.0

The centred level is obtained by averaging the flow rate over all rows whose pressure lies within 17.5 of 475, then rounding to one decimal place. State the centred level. 23.8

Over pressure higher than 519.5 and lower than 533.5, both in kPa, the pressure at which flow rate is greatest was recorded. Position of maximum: 522.0 kPa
